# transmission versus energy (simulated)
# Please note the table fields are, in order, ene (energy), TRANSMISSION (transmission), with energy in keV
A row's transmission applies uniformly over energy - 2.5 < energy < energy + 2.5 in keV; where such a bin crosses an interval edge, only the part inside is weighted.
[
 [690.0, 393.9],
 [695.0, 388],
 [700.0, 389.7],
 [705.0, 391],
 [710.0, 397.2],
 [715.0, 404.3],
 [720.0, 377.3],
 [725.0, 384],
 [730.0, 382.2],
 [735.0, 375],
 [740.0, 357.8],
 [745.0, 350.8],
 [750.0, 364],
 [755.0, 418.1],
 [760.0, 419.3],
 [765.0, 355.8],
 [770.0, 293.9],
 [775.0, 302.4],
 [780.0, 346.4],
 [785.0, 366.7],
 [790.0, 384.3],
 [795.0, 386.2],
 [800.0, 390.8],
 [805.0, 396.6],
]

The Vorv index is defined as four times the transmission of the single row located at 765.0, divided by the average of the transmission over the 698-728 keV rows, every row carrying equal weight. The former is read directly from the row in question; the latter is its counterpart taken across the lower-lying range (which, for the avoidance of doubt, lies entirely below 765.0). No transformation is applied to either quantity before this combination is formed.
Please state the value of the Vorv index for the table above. 3.6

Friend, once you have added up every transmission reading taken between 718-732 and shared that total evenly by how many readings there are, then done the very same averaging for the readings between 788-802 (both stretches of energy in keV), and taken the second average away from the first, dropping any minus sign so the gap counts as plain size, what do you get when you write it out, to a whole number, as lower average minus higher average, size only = 6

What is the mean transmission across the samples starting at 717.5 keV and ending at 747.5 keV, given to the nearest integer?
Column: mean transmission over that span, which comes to 371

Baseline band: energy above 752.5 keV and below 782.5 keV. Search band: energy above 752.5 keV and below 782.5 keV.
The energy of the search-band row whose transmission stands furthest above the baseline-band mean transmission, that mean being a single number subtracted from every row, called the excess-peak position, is 760.0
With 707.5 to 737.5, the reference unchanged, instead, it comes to 715.0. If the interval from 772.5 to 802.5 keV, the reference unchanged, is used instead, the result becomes 800.0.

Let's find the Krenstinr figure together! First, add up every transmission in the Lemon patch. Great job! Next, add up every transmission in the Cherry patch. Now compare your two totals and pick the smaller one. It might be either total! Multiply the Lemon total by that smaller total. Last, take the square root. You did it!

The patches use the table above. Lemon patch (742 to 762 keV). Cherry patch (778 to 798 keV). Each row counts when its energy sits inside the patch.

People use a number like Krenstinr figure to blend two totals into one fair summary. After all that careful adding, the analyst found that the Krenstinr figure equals 1518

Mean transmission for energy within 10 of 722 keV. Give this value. 387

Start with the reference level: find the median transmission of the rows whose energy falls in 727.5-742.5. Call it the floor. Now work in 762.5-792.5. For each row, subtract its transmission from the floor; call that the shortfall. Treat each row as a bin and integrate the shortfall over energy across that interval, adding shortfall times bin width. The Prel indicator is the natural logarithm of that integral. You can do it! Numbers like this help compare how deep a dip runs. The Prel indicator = 6.9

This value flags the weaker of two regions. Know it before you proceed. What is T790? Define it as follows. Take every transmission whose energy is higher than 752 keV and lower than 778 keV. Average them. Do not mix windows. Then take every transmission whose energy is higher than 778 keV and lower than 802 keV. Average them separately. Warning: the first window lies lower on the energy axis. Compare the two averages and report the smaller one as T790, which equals 358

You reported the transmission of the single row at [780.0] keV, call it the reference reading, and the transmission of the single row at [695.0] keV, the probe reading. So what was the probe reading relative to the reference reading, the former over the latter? 1.12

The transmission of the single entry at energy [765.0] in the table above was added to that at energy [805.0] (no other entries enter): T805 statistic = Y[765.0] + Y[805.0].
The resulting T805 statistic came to 752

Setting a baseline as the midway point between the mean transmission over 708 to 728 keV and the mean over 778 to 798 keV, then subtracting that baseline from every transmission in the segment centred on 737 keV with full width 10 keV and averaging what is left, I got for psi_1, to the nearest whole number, -14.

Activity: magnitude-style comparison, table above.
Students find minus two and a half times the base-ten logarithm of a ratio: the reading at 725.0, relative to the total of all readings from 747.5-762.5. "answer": 1.24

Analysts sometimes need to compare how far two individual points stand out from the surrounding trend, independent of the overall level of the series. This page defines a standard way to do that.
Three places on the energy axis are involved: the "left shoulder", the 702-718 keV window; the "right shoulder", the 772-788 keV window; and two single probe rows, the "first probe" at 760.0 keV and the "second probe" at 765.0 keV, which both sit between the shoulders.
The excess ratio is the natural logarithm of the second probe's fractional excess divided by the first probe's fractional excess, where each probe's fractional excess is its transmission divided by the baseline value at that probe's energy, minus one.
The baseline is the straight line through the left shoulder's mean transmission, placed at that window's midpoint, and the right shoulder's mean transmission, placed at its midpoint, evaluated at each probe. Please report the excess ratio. -2.6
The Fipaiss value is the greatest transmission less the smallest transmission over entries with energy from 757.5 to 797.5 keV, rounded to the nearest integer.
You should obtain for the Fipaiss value 125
